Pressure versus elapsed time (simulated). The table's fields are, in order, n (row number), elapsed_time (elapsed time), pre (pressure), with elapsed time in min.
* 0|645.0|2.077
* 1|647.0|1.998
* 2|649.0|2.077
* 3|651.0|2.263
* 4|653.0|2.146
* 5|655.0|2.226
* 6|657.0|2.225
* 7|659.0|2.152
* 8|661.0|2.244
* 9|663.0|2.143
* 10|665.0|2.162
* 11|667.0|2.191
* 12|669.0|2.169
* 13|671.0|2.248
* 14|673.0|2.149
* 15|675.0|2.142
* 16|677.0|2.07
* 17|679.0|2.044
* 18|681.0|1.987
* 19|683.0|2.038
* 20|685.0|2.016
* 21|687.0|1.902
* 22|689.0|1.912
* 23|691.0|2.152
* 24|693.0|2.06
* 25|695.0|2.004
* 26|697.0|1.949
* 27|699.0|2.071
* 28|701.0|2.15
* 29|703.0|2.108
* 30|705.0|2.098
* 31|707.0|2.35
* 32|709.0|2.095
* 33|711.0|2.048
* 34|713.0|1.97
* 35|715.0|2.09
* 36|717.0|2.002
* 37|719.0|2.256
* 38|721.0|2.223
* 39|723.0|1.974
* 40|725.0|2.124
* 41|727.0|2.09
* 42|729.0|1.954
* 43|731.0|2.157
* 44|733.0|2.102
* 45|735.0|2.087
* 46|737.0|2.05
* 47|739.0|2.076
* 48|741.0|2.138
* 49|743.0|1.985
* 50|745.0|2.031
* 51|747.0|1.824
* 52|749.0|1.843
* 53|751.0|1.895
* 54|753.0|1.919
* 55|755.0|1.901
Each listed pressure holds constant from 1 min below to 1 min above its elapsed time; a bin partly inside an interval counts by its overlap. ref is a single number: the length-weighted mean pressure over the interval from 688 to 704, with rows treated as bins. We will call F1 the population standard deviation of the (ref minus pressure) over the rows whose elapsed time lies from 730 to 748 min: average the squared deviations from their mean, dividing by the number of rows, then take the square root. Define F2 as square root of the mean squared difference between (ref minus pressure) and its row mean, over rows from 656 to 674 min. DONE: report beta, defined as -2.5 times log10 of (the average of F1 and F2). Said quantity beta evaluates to 2.94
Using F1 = 0.094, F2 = 0.039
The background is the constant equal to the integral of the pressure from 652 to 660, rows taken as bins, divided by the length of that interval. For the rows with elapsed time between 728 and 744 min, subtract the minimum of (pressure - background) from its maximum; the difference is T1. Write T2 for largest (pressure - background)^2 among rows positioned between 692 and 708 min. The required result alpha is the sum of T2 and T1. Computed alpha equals 0.260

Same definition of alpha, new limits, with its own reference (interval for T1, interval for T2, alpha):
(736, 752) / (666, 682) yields 0.354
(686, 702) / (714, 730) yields 0.304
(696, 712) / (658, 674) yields 0.405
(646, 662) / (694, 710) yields 0.322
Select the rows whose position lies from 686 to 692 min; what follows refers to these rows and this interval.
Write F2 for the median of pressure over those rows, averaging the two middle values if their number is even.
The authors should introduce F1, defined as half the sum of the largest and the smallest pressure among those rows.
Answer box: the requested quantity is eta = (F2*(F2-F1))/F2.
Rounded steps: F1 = 2.027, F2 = 1.91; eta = -0.115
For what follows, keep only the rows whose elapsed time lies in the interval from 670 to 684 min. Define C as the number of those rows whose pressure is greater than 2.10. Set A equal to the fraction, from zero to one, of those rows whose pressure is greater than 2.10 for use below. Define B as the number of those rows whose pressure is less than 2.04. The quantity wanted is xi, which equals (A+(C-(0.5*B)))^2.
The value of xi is 6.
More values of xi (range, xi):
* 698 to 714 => 8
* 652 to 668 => 81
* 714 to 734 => 16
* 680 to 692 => 2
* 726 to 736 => 4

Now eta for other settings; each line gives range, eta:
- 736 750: 0.050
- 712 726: -0.023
